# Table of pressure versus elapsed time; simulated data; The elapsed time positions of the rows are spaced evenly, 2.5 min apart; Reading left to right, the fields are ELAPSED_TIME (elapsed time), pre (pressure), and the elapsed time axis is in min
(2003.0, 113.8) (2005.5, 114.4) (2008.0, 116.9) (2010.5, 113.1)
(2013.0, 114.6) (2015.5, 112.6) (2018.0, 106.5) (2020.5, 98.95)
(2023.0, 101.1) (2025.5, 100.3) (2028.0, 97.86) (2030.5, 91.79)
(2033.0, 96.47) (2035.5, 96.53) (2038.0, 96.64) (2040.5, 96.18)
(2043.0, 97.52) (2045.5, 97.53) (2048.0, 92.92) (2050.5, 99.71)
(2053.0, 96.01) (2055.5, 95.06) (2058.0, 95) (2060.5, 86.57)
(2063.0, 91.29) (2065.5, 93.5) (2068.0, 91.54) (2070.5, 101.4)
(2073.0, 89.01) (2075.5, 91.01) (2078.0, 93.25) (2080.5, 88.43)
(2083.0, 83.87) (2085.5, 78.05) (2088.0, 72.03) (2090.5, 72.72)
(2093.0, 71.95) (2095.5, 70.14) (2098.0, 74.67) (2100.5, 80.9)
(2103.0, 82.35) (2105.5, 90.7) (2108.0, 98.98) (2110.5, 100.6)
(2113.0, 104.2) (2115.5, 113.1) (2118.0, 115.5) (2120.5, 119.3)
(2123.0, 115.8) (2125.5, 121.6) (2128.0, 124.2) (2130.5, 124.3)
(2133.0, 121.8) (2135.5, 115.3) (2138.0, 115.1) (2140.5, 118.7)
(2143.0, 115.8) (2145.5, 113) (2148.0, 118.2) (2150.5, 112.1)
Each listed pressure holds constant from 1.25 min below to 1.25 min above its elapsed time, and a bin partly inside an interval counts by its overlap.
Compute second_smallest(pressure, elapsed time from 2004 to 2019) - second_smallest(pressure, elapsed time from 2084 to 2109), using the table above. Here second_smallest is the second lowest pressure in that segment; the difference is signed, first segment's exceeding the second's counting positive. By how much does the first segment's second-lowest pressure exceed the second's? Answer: 41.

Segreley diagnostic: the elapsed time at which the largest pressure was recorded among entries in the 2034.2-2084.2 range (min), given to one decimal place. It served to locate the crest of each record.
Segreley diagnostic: 2070.5 min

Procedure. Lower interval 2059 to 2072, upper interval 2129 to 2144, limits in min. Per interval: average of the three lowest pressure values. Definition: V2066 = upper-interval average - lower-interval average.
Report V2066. 26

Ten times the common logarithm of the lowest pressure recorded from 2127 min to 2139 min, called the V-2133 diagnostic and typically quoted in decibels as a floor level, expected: 20.6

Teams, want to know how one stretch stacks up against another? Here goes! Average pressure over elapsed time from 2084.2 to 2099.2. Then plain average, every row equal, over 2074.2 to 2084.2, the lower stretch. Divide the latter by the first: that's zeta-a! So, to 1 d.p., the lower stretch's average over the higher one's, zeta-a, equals 1.2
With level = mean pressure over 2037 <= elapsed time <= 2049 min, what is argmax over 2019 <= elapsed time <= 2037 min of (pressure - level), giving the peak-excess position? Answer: 2023.0 min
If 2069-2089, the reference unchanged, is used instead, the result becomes 2070.5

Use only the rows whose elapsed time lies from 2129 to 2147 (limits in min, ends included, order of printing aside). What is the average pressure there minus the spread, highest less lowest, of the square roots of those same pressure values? 117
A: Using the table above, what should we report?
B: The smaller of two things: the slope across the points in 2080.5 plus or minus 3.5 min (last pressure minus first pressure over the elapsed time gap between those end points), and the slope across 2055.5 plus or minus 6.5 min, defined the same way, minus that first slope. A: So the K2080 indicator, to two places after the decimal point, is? -1.88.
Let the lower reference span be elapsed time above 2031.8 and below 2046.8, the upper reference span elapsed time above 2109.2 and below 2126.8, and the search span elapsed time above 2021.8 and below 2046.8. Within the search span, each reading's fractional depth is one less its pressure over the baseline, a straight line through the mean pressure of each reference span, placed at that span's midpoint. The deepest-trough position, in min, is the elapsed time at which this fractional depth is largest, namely 2030.5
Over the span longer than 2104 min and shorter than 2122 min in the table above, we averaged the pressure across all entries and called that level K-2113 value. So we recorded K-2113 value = 106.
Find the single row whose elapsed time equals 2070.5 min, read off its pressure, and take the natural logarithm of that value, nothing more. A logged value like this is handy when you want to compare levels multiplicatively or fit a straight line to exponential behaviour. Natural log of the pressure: 4.62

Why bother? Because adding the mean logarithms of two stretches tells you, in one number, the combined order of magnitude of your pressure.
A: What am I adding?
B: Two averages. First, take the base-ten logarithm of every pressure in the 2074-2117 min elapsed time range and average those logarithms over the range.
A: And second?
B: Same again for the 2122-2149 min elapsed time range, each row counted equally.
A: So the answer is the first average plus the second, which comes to 4.01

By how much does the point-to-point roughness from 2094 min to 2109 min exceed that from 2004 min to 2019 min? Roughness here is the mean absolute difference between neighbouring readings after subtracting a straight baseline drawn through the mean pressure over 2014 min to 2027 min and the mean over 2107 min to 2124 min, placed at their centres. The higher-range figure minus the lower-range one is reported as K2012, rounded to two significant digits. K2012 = 2.4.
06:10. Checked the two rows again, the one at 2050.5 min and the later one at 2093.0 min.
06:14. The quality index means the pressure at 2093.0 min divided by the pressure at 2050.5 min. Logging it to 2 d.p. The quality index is 0.72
